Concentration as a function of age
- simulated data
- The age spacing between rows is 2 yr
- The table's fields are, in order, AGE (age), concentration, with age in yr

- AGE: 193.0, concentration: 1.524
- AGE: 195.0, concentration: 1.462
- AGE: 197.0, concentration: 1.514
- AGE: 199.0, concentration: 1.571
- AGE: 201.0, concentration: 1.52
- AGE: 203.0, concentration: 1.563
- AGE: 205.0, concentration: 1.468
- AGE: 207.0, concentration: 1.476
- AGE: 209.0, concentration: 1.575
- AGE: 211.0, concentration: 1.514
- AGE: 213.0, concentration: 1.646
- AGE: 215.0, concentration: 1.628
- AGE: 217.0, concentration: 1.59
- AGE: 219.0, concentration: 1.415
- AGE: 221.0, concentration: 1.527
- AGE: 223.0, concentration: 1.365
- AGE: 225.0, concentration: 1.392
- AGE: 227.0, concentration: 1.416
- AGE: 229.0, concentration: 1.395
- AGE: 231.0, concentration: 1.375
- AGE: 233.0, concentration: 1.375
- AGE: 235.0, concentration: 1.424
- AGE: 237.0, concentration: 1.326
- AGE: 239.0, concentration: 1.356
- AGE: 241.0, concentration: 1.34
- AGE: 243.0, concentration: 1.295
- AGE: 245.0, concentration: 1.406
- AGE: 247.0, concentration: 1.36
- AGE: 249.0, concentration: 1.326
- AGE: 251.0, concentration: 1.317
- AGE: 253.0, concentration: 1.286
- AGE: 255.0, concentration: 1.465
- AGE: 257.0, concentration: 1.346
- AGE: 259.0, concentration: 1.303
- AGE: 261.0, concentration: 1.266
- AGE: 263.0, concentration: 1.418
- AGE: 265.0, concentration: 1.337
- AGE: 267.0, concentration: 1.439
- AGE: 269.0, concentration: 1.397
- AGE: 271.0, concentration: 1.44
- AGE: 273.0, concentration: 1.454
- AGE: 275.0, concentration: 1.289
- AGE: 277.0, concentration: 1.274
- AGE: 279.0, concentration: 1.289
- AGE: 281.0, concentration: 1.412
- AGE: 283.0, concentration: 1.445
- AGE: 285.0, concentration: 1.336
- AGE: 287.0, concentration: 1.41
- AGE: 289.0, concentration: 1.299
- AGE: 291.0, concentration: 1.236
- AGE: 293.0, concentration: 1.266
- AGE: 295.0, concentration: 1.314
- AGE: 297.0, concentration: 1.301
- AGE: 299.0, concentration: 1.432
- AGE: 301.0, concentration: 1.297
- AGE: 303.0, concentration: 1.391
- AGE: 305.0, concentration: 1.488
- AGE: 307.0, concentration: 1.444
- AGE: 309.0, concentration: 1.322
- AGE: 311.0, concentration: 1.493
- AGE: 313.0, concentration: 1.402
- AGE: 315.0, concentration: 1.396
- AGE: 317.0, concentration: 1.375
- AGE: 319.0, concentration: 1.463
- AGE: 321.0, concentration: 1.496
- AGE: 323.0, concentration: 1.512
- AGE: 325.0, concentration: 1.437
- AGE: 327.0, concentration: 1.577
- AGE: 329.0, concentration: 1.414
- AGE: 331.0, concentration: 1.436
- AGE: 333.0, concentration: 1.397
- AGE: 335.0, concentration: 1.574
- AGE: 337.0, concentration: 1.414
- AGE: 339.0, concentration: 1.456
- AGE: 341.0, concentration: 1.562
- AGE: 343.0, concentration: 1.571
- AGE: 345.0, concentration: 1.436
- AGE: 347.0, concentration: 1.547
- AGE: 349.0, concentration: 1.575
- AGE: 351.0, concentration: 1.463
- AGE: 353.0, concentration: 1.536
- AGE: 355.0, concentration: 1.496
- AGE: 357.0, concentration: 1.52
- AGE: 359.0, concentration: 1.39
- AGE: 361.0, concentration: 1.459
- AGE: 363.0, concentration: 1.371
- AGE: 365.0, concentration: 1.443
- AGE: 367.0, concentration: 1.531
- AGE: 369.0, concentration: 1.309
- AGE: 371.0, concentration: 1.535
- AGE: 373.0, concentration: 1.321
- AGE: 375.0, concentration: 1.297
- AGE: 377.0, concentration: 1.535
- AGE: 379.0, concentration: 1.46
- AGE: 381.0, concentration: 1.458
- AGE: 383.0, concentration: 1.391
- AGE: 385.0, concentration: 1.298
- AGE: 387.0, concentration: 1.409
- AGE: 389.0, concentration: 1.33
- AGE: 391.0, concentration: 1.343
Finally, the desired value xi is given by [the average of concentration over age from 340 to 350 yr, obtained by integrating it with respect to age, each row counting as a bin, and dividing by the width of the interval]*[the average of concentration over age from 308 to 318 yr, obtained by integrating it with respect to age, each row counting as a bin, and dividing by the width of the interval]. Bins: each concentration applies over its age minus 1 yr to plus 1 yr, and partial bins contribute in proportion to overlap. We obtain 2.15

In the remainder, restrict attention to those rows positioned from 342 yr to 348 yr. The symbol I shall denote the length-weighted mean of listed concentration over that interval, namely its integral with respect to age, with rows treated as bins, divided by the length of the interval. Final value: 1.52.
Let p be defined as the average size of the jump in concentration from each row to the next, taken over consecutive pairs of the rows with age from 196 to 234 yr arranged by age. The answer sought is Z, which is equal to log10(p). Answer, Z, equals -1.20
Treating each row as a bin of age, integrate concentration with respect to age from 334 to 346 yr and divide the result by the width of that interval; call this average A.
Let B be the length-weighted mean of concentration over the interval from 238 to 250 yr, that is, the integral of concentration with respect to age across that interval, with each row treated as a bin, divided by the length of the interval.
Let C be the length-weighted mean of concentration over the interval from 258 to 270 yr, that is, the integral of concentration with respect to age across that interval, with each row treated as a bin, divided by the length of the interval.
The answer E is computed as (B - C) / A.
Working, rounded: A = 1.50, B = 1.35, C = 1.36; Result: -0.009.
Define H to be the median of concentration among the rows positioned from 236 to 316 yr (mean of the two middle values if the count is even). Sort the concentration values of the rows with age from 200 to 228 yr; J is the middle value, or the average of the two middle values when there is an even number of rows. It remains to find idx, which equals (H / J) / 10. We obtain 0.089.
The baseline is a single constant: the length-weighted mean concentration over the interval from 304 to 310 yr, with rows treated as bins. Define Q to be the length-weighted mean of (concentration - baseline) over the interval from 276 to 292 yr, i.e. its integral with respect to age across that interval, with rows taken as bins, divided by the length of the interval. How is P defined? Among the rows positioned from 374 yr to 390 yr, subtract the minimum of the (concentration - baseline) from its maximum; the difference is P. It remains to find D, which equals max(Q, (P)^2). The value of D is 0.057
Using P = 0.238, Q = -0.080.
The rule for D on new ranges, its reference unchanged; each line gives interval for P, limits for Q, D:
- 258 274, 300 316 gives 0.035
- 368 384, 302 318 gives 0.057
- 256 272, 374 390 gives 0.030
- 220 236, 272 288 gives 0.026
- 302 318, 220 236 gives 0.029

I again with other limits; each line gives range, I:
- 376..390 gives 1.41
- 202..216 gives 1.55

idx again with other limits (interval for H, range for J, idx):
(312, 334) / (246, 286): 0.107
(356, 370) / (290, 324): 0.103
